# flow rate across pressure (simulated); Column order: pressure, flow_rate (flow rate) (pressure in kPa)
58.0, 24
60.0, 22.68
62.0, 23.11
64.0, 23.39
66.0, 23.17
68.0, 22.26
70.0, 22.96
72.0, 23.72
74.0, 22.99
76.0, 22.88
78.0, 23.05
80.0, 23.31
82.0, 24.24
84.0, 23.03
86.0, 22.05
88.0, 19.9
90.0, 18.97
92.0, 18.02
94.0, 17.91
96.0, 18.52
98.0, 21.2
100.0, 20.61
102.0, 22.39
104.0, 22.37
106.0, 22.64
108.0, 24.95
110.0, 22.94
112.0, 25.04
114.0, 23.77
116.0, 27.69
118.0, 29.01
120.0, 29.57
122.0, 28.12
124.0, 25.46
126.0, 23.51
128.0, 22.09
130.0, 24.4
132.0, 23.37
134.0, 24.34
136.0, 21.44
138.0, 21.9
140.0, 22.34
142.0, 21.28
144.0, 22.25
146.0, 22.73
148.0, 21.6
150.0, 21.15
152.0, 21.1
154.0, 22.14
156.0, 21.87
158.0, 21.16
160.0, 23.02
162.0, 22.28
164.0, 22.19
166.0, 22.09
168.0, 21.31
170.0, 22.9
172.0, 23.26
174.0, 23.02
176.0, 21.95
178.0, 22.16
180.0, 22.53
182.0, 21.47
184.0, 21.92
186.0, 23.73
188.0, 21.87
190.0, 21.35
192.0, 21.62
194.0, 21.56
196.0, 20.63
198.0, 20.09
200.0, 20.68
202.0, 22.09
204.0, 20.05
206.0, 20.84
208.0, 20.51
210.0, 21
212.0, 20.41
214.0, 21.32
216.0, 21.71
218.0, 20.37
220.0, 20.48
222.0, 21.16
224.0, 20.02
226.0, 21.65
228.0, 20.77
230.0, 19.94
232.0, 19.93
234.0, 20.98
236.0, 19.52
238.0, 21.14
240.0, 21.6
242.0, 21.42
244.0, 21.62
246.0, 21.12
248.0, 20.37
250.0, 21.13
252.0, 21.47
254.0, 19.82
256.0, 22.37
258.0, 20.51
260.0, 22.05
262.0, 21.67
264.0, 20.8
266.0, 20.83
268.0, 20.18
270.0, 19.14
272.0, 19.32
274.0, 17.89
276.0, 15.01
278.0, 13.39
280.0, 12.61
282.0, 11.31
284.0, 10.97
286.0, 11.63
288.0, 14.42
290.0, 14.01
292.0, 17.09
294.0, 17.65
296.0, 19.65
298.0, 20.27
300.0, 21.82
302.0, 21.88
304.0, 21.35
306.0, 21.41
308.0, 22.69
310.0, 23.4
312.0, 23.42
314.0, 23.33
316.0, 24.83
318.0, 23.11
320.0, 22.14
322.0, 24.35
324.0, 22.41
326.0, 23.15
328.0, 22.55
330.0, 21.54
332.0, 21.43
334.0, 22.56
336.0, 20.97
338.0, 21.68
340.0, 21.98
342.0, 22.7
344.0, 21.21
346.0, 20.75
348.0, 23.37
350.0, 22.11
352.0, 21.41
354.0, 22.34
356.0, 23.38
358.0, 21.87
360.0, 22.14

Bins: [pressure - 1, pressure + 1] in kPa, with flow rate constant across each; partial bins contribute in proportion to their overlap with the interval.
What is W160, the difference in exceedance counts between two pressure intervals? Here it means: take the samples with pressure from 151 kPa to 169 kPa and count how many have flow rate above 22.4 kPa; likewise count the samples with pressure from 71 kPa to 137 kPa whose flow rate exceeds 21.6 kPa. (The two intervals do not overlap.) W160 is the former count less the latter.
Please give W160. -24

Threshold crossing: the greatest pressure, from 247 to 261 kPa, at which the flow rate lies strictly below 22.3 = 260.0 kPa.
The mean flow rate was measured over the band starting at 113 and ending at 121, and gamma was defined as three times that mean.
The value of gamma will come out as 83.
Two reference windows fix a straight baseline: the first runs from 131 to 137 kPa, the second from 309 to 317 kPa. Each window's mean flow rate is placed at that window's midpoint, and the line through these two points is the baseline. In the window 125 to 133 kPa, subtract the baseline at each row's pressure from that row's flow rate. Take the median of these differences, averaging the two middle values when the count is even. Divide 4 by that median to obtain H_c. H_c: 10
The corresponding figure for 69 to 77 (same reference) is 24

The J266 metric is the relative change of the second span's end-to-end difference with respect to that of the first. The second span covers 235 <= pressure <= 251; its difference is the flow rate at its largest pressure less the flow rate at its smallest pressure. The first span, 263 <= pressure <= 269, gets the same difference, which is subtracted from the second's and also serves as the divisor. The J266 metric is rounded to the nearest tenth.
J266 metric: -3.6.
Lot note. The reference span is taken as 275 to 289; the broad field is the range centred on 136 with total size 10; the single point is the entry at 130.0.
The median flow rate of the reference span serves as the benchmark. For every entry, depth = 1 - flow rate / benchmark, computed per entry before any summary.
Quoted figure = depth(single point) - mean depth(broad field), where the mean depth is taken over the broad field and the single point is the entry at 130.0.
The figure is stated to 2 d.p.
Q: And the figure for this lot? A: -0.14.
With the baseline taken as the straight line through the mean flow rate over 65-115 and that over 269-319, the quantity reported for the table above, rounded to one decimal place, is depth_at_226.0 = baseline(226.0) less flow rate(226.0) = -2.0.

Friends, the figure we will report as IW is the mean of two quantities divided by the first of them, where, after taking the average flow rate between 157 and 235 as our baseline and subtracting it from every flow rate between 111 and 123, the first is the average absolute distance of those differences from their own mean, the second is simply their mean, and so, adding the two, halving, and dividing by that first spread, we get 2.0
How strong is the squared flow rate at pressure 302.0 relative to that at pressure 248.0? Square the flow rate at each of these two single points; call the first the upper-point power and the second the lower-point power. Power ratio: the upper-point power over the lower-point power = 1.2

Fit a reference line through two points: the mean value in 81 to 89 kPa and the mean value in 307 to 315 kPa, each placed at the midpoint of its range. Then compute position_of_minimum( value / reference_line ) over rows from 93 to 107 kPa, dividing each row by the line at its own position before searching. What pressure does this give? 94.0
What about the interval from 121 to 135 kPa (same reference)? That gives 128.0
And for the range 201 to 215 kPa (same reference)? 204.0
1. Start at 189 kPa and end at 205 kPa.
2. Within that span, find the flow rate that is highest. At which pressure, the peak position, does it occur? 202.0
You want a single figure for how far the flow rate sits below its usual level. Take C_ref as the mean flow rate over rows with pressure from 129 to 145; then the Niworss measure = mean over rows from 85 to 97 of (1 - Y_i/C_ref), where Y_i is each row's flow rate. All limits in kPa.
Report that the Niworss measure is 0.15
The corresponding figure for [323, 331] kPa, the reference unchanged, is 0.01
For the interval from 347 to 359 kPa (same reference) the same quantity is 0.01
